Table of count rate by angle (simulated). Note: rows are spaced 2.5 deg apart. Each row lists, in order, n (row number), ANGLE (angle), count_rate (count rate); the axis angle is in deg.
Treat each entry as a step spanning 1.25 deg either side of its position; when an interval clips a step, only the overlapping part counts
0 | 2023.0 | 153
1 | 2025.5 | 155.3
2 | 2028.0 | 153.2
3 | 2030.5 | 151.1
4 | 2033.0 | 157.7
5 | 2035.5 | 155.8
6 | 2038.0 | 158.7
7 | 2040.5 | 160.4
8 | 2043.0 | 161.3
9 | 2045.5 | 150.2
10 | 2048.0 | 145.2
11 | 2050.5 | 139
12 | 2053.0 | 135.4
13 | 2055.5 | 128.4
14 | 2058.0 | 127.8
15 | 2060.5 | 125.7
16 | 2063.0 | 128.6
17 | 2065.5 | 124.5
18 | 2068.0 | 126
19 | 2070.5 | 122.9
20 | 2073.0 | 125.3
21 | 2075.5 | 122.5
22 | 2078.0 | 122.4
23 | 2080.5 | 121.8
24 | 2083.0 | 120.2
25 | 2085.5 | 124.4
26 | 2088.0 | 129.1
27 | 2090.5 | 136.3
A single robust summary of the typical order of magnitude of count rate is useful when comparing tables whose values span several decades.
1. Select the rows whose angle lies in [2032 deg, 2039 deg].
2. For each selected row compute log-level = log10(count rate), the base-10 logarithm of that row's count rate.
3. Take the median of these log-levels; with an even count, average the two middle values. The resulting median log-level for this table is 2.20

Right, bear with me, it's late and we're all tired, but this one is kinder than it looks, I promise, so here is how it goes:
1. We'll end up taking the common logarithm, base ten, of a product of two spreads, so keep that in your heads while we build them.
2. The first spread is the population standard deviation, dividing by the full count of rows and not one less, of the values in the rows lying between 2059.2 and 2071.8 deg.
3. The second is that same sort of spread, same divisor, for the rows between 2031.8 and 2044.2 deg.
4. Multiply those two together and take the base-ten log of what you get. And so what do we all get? 0.56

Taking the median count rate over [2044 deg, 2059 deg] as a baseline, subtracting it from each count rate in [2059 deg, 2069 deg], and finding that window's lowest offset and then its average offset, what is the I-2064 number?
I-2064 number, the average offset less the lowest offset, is 1.7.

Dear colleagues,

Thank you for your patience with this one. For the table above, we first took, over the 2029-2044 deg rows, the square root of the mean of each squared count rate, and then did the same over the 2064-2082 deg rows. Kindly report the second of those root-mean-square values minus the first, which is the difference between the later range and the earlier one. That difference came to -34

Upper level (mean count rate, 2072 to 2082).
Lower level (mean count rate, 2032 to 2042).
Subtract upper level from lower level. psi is 35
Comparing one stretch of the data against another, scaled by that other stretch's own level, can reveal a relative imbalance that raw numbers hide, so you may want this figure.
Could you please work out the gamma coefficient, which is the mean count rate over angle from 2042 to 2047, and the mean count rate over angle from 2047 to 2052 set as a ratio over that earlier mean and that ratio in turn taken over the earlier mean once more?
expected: 0.0059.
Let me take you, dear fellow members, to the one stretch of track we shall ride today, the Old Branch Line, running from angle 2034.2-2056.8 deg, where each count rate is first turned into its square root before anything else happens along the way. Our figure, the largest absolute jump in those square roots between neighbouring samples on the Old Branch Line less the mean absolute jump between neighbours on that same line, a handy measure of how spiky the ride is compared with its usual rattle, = 0.246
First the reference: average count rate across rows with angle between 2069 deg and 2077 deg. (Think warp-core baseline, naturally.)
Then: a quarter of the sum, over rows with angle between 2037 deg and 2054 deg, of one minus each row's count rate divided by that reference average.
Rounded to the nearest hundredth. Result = -0.37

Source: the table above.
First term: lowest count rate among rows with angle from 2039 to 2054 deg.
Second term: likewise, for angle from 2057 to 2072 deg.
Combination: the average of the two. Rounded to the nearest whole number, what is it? 129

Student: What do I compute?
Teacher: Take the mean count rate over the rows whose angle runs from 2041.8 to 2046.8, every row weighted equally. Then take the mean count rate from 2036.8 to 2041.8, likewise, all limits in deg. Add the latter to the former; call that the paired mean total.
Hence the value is 315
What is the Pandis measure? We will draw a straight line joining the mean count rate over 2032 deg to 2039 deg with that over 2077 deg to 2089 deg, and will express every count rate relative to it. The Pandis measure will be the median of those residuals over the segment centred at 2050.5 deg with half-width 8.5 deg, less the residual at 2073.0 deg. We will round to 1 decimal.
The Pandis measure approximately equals -2.3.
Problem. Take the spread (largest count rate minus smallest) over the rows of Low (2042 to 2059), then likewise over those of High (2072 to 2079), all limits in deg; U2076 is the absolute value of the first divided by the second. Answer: 12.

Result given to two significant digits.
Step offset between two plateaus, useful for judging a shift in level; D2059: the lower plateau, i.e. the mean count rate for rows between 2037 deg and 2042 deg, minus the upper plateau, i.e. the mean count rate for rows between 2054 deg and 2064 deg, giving 32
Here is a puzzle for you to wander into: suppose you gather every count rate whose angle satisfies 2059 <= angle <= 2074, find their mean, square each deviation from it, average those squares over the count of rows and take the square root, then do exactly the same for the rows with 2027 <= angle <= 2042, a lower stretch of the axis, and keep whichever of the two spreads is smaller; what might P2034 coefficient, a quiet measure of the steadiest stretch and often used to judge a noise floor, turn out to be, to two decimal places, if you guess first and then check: 1.72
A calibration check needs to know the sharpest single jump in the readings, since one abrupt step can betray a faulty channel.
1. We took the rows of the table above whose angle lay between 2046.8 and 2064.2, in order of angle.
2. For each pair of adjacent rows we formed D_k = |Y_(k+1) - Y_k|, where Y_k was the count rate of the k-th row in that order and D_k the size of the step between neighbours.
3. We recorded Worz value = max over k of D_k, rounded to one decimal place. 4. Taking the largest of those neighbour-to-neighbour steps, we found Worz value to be 7.0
